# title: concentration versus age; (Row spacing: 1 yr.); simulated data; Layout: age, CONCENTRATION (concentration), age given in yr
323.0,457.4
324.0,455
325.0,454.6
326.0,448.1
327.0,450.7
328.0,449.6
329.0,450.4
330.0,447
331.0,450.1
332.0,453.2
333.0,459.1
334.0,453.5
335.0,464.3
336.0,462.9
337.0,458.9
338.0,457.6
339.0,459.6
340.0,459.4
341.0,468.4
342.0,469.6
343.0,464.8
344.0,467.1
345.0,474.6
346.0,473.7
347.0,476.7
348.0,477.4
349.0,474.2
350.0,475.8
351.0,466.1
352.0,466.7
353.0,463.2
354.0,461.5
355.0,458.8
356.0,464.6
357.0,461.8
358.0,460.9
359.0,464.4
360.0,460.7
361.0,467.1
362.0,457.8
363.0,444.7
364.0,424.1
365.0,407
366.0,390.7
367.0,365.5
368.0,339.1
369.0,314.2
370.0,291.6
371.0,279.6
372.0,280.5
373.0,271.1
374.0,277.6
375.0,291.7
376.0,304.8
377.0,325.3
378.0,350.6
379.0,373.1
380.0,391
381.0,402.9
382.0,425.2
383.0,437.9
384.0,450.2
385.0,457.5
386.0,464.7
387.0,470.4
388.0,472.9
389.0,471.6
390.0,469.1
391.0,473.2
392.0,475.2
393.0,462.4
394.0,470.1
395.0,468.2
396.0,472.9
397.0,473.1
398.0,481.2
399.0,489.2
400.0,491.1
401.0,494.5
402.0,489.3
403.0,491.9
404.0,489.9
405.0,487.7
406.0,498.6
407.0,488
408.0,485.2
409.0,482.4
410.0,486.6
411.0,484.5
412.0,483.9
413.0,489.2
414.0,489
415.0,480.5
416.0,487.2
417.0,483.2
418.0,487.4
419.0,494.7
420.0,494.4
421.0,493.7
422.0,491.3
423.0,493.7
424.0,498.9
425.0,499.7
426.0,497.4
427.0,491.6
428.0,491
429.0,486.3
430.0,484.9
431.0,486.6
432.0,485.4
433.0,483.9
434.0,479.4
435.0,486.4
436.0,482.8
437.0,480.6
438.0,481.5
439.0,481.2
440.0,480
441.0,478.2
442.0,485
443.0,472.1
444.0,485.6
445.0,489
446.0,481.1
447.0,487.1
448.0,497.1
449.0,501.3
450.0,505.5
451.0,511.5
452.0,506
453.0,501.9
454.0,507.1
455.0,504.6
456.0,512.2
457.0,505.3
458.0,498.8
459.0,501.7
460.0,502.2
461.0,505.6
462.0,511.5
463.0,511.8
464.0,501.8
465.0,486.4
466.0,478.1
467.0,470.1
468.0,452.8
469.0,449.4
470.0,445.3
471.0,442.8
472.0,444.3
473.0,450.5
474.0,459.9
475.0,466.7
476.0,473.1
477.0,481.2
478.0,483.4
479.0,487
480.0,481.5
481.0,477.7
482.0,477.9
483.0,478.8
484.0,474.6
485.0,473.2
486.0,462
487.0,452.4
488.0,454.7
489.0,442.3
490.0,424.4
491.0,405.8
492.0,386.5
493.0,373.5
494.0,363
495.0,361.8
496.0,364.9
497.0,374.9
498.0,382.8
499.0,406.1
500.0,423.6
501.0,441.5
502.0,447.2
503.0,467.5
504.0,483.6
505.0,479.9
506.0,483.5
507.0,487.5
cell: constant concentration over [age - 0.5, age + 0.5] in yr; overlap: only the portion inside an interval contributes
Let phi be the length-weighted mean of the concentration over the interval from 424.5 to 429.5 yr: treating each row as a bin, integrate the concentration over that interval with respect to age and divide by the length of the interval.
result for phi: 493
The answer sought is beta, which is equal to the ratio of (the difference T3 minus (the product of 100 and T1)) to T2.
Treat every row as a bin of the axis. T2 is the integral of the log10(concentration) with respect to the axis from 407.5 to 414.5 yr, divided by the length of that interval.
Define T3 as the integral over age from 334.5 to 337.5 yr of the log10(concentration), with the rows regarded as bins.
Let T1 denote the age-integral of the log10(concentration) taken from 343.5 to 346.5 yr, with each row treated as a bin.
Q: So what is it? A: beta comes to -296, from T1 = 8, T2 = 2.69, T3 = 8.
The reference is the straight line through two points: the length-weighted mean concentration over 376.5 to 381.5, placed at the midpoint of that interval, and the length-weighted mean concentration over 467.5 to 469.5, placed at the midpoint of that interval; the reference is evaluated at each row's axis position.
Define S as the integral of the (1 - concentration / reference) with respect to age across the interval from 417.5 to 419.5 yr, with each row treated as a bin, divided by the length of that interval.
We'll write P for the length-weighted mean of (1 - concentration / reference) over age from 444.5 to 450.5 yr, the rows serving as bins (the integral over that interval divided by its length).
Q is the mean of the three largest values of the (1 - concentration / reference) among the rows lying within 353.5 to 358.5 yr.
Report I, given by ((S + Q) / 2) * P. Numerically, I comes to 0.04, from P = -0.143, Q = -0.32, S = -0.21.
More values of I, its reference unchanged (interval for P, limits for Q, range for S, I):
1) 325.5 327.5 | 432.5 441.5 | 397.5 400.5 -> 0.08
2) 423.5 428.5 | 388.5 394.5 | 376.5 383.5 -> 0.03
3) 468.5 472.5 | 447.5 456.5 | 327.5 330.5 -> 0.00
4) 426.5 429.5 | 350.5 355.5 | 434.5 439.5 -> 0.04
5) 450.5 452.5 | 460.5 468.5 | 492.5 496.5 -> -0.02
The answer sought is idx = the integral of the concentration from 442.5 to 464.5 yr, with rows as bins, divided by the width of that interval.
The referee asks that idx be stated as 500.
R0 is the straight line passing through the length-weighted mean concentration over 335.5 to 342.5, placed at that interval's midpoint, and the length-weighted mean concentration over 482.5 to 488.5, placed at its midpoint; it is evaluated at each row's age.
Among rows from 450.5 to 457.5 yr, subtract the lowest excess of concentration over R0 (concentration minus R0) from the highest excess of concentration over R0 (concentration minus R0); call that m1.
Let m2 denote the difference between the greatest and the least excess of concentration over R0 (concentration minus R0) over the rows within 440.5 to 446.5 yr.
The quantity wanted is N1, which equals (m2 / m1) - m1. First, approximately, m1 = 10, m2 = 17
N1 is -9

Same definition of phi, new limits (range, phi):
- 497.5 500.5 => 404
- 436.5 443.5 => 480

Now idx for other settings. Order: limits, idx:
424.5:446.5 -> 485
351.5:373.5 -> 404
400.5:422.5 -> 489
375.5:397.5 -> 435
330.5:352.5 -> 465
